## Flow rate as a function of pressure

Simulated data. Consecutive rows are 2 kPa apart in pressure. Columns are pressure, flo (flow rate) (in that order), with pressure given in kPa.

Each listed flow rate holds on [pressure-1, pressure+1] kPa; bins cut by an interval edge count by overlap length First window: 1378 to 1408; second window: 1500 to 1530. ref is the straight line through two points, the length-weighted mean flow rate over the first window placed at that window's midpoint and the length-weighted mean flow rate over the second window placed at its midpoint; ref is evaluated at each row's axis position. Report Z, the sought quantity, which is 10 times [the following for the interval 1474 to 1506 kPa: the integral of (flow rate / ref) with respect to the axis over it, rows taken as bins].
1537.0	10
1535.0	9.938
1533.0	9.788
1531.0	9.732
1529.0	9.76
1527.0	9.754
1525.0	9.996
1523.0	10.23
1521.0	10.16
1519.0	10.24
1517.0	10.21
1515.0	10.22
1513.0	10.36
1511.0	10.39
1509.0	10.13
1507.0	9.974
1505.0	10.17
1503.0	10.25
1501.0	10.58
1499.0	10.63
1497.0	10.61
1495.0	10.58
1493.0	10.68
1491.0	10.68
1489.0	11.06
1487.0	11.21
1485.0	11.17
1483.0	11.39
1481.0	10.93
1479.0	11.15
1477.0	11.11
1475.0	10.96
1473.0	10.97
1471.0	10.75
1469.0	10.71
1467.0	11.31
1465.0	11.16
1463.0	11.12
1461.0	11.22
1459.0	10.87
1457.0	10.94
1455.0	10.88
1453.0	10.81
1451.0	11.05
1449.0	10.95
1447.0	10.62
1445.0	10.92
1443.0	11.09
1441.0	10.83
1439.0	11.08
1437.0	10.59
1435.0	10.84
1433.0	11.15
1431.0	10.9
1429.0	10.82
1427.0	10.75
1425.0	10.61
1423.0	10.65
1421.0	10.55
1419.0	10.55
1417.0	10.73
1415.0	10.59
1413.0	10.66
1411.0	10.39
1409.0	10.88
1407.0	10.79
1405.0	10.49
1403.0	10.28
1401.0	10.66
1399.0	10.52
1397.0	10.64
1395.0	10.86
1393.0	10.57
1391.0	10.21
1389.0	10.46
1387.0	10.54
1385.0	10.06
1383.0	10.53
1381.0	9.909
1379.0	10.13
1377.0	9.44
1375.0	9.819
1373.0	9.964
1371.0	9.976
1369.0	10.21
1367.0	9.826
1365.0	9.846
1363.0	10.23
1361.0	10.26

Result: 339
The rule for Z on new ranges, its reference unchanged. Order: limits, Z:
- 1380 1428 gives 485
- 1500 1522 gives 222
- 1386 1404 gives 182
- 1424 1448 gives 252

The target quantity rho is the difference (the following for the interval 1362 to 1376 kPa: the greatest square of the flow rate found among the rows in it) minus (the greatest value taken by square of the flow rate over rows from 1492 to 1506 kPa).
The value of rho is -9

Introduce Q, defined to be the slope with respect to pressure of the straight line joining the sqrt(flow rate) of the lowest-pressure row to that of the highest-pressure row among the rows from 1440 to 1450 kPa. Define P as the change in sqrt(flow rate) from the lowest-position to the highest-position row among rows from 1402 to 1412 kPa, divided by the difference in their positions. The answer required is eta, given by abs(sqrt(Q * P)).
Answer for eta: 0.0022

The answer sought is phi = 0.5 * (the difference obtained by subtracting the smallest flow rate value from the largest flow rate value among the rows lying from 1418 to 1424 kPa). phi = 0.05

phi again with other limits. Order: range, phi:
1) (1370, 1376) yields 0.08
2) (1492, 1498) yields 0.05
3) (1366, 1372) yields 0.19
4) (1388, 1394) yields 0.18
